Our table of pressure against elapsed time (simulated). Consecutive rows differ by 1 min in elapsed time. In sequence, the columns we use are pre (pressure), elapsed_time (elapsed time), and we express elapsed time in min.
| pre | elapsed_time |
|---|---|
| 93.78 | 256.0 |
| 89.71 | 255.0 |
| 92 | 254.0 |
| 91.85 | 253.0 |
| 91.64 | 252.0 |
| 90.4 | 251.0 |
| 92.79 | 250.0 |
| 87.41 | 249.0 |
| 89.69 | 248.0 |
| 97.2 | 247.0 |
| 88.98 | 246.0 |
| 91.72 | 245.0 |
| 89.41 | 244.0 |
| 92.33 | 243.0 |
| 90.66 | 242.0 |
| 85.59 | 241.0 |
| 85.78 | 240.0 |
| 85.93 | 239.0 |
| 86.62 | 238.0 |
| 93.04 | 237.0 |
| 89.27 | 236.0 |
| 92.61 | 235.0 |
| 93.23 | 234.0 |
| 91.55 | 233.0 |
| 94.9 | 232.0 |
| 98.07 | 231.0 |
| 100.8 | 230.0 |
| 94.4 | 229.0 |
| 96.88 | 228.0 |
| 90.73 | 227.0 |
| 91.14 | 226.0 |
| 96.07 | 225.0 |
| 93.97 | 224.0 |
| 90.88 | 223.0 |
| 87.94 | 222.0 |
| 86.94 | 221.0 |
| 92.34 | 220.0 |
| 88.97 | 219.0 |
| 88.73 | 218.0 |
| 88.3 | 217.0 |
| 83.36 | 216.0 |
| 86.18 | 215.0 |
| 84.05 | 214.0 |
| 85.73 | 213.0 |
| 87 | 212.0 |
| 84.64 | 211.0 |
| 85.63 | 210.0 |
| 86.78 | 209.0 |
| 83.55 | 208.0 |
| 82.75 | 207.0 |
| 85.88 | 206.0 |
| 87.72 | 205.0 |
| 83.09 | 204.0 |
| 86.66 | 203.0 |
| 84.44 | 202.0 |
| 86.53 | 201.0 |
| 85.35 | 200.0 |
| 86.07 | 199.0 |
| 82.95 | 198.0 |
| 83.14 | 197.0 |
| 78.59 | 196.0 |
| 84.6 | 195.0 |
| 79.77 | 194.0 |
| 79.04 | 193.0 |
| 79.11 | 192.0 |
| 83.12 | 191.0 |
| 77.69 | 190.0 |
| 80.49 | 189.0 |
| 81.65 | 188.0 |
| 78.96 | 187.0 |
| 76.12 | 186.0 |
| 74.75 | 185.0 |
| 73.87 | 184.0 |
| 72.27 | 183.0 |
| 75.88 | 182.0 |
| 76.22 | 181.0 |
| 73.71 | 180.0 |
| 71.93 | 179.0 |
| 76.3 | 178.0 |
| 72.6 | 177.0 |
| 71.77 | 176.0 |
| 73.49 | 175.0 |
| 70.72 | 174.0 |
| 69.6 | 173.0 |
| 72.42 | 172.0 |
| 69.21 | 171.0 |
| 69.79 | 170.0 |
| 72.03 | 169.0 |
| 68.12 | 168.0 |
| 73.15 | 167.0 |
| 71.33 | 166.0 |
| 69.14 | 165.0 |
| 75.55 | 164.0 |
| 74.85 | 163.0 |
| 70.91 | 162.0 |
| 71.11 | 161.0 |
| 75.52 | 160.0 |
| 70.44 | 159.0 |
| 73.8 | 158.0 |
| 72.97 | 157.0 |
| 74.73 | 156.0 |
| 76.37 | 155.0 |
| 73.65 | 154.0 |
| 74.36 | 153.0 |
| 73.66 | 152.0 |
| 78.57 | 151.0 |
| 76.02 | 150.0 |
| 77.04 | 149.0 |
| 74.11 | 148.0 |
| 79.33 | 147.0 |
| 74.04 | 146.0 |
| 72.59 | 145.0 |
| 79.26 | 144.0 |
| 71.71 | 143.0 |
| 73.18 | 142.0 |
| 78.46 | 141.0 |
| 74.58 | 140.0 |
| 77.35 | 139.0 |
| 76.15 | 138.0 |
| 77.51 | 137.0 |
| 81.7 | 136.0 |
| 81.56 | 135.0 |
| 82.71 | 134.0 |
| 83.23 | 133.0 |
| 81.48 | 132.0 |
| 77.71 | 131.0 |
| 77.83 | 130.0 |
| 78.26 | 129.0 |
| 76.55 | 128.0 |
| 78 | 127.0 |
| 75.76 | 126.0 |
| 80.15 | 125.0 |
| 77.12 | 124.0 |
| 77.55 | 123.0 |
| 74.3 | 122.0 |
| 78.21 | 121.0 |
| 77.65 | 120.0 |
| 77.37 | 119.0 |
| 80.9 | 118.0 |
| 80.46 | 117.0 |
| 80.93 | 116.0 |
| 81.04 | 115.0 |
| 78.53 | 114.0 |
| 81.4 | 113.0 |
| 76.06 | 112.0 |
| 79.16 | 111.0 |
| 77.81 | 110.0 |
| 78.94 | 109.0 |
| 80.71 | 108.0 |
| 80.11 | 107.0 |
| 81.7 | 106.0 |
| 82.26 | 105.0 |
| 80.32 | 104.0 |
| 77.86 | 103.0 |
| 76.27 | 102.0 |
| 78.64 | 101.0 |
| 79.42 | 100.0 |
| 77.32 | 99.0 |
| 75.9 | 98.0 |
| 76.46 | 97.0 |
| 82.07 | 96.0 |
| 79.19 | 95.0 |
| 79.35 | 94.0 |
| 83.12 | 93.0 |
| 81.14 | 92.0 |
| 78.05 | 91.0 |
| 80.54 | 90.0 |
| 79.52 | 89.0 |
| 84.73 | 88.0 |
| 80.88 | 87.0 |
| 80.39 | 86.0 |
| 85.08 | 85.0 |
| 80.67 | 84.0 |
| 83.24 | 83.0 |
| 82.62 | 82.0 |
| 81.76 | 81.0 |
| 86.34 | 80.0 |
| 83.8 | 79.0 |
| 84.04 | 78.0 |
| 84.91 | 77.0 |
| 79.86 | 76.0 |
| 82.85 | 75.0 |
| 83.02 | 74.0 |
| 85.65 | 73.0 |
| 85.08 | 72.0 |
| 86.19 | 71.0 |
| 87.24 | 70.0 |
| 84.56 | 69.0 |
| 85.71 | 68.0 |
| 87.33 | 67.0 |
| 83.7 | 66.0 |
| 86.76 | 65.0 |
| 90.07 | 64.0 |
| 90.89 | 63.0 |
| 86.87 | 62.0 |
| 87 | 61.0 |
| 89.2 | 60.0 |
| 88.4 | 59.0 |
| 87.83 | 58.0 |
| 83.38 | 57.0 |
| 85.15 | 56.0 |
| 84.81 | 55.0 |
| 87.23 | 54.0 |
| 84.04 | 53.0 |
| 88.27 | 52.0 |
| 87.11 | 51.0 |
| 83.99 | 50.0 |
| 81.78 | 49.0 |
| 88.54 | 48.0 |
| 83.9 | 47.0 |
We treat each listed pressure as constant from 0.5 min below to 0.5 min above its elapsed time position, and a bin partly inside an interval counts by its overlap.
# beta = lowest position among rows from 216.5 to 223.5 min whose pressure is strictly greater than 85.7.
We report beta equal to 217.0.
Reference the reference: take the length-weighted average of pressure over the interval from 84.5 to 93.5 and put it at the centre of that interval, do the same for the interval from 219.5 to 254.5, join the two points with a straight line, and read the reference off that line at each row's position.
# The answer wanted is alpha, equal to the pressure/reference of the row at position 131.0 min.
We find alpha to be 0.921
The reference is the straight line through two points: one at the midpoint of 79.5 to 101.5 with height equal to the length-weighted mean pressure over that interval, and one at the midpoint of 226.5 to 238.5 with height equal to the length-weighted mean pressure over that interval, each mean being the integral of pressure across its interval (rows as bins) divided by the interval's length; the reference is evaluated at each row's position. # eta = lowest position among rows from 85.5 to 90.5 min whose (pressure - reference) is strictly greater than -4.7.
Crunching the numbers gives 86.0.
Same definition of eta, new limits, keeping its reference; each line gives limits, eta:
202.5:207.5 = 203.0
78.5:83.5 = 79.0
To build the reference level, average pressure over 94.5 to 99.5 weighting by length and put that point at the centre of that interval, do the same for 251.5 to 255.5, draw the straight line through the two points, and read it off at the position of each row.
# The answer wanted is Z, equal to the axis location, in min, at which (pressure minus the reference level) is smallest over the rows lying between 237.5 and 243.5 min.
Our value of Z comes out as 241.0 min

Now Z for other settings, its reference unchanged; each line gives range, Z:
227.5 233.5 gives 233.0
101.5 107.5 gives 102.0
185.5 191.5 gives 186.0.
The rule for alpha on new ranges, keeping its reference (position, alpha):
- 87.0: 0.994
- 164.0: 0.872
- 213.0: 0.953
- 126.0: 0.902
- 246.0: 0.965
